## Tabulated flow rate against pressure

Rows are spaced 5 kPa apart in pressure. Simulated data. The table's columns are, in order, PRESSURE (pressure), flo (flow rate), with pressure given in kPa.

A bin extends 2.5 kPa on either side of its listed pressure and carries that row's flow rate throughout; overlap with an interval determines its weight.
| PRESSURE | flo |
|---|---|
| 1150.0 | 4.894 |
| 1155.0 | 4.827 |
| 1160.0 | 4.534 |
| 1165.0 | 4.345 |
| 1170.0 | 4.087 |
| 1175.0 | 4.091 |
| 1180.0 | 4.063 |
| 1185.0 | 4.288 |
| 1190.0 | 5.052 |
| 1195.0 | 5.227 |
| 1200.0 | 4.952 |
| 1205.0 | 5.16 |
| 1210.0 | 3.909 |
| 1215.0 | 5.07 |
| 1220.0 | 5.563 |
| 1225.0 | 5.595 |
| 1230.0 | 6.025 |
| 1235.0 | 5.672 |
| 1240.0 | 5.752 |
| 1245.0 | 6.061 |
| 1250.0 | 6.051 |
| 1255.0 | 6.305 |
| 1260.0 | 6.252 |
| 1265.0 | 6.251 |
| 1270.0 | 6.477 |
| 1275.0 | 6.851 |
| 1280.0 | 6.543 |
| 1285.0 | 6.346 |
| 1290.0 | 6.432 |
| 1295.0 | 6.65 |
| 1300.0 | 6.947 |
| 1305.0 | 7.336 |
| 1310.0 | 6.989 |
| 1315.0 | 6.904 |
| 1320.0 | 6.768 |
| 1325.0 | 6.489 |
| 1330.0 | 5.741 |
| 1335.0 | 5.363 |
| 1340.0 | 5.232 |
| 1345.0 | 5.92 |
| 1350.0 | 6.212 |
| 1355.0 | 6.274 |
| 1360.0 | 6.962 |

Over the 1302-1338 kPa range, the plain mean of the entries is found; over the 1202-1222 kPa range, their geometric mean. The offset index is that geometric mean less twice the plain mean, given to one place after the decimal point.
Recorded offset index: -8.1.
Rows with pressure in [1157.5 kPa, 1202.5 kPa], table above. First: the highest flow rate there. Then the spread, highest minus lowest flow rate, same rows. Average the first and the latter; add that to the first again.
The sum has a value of 8.4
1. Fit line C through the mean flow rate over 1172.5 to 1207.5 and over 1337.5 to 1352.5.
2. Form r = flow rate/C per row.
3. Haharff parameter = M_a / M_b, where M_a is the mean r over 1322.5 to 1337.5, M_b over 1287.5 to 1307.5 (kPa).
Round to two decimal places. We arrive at 0.82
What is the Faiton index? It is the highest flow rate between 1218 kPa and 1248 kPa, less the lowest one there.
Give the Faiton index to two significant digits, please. 0.50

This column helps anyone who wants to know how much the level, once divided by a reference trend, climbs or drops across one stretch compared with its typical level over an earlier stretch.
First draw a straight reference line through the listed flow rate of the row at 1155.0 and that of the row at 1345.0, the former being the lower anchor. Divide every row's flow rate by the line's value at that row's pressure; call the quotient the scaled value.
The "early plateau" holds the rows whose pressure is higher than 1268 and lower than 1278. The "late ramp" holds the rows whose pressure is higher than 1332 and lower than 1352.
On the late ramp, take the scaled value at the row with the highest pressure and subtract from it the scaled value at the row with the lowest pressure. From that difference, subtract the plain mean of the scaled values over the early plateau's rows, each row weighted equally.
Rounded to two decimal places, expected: -1.08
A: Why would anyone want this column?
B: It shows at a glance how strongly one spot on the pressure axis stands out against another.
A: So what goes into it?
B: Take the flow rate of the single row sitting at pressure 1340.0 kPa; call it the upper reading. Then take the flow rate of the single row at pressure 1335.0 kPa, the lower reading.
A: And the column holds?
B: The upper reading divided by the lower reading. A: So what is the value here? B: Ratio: 0.98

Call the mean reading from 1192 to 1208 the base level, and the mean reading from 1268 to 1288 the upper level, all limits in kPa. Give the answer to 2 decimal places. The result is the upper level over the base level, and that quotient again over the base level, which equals 0.25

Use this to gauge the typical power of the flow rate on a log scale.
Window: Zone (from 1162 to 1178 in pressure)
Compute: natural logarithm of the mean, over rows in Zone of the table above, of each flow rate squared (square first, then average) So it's 2.86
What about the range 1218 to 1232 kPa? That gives 3.49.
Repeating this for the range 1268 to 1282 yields 3.78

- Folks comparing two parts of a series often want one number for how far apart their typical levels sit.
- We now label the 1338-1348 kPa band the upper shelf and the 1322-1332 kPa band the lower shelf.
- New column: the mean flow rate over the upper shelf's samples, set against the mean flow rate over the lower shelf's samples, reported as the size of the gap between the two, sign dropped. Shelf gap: 0.54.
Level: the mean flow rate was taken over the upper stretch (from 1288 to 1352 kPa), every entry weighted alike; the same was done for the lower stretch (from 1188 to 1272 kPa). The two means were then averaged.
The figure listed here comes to 6.00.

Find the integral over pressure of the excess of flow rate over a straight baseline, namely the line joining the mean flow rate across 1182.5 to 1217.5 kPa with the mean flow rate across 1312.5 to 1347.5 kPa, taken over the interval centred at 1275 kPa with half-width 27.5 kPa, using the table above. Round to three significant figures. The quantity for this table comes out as 51.4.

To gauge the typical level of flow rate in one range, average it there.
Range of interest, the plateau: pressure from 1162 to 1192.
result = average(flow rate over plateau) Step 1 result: 4.3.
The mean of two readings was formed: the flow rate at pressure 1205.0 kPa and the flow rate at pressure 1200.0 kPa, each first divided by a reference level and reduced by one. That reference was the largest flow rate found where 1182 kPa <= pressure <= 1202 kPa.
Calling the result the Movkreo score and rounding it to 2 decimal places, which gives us -0.03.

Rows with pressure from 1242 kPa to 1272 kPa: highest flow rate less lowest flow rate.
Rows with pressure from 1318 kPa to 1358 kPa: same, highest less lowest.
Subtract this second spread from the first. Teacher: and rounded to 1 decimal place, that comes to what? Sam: -1.1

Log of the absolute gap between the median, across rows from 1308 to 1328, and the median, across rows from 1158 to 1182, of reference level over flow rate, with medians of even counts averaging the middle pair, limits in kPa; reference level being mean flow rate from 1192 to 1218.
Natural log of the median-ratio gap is -0.74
